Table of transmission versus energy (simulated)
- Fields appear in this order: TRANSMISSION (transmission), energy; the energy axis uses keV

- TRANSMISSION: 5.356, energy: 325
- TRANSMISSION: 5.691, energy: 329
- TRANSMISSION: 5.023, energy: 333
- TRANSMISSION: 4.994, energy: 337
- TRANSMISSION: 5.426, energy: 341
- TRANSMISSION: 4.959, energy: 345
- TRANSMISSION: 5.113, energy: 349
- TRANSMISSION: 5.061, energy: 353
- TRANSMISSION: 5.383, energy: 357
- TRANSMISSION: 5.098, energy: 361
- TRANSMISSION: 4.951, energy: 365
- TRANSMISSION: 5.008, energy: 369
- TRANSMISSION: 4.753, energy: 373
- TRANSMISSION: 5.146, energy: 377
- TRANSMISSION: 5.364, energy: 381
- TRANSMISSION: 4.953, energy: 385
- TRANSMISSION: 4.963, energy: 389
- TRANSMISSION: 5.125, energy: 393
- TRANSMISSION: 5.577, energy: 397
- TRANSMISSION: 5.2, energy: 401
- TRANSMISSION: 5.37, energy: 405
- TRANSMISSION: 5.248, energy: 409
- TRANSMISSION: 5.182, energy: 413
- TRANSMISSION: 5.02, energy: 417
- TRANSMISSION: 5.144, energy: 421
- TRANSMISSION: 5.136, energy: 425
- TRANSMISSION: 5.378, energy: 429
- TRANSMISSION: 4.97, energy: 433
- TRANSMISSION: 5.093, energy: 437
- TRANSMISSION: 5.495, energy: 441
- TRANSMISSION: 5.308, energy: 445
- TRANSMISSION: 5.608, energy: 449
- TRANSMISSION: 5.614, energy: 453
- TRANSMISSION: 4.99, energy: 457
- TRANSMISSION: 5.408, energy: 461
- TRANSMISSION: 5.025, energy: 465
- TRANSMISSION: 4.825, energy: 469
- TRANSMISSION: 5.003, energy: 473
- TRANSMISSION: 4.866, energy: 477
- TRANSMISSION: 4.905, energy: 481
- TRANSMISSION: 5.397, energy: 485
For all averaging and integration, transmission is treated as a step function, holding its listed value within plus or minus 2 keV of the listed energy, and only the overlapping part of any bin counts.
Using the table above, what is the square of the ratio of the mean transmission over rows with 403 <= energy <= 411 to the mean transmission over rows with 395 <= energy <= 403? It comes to 0.97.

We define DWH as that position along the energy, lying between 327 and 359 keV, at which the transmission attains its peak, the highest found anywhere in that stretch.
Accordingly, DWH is 329 keV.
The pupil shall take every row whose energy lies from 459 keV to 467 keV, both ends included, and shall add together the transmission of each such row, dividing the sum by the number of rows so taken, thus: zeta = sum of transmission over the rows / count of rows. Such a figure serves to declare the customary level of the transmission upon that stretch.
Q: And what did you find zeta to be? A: 5.2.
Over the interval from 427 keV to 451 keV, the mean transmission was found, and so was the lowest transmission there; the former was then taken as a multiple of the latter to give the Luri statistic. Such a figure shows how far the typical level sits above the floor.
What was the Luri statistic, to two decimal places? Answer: 1.07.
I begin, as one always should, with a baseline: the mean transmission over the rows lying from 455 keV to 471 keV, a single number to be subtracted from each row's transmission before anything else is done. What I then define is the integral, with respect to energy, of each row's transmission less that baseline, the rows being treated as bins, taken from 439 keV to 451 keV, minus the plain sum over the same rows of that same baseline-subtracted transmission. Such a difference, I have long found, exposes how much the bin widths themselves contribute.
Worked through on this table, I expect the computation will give 3.7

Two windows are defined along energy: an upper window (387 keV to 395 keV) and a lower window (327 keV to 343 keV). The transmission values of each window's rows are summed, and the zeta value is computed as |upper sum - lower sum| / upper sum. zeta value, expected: 1.1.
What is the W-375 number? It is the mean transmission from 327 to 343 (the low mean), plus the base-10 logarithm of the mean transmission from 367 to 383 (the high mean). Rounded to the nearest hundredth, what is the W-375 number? 5.99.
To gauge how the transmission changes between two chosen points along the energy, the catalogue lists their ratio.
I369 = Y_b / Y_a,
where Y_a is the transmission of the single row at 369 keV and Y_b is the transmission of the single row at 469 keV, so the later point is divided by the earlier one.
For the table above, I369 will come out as 0.96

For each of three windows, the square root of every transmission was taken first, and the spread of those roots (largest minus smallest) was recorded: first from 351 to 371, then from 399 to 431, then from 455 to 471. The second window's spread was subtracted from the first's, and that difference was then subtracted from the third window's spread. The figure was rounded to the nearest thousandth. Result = 0.112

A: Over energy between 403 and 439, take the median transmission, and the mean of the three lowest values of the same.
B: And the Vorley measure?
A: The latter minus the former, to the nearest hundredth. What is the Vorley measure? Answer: -0.12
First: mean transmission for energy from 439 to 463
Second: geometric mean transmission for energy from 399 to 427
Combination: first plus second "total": 10.59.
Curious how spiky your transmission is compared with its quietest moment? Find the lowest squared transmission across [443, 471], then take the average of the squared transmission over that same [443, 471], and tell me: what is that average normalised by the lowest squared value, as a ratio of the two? 1.19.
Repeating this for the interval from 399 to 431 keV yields 1.08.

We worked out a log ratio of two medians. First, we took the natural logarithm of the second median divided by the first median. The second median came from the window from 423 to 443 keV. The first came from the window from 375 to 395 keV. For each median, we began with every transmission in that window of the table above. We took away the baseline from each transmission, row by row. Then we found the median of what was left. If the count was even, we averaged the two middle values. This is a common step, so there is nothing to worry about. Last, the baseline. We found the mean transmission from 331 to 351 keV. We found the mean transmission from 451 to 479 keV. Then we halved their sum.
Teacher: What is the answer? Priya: 0.4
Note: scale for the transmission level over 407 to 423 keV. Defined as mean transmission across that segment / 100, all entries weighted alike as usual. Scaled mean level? 0.0515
